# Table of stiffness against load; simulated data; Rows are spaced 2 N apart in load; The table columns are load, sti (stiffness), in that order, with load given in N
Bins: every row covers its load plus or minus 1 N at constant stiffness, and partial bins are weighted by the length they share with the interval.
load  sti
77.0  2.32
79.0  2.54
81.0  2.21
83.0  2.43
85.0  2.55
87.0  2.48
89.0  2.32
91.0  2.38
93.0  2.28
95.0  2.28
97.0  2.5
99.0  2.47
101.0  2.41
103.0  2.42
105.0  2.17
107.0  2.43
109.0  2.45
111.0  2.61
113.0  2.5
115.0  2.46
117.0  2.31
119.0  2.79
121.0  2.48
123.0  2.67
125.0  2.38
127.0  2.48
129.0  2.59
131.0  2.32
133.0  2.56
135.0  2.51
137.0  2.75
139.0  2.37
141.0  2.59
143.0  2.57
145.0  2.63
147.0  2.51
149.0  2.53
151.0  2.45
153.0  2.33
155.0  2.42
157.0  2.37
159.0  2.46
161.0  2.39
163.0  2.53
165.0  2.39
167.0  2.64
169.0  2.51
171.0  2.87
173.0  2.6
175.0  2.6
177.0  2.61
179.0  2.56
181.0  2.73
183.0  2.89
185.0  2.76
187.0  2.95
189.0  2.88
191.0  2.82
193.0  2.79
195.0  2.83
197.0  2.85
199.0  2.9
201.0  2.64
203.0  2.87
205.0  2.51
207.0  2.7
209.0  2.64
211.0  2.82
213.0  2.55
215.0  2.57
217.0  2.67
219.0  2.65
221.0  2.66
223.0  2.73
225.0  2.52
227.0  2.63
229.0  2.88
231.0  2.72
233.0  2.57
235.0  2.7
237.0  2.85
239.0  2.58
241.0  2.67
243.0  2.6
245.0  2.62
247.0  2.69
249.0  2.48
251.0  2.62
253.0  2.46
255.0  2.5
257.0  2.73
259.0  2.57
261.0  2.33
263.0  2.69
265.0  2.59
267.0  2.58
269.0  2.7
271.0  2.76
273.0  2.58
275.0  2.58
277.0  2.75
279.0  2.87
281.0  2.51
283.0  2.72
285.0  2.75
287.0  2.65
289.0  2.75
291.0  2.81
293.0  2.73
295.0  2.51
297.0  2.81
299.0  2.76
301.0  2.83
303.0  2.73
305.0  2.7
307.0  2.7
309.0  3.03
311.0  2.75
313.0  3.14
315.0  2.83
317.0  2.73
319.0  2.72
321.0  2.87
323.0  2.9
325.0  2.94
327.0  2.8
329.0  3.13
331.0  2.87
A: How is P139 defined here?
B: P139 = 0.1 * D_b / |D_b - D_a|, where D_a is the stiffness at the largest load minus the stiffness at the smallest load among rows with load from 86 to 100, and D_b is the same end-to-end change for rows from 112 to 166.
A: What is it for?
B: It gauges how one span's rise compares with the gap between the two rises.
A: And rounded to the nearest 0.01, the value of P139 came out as -0.11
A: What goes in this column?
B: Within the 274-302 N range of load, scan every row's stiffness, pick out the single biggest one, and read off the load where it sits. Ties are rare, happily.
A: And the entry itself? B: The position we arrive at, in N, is 279.0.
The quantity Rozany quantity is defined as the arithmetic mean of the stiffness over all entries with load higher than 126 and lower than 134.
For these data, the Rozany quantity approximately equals 2.49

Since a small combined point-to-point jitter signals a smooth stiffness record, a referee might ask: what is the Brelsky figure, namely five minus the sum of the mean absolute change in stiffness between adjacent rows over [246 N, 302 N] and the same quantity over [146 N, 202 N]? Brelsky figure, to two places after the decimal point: 4.74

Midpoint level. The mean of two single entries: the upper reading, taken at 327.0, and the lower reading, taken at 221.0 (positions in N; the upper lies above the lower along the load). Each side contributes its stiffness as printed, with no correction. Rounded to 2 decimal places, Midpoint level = 2.73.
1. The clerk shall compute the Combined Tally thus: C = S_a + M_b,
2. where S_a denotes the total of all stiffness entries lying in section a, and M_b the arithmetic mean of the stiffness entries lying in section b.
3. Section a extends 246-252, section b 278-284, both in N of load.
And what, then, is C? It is 10.5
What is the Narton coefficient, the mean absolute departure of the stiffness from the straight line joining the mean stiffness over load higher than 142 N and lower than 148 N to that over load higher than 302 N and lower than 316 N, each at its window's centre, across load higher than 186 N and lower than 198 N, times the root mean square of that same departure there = 0.044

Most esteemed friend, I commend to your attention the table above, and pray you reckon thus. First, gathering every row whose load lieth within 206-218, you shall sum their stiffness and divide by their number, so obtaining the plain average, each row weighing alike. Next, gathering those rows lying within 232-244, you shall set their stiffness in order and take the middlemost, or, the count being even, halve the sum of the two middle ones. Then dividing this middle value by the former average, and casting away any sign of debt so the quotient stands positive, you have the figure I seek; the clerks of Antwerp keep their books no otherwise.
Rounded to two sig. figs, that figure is 0.99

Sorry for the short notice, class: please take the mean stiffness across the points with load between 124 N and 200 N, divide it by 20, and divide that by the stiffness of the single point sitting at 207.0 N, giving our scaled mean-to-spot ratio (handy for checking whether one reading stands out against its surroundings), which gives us 0.0482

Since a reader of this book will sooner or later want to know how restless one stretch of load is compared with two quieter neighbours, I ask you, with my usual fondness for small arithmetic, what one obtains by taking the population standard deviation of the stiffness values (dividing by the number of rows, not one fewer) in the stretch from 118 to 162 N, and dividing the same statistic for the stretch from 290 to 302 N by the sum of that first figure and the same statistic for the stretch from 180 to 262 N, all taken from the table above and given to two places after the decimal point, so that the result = 0.41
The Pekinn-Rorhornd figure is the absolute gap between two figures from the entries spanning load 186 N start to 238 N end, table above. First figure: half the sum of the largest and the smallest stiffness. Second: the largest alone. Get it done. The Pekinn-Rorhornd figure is 0.22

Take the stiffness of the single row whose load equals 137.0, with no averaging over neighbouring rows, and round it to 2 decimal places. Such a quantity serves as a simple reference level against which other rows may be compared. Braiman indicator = 2.75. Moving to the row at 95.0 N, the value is 2.28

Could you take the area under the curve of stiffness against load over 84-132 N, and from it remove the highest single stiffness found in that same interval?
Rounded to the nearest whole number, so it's 115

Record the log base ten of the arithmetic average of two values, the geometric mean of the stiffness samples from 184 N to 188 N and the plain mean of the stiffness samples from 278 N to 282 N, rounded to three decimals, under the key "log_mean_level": 0.443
